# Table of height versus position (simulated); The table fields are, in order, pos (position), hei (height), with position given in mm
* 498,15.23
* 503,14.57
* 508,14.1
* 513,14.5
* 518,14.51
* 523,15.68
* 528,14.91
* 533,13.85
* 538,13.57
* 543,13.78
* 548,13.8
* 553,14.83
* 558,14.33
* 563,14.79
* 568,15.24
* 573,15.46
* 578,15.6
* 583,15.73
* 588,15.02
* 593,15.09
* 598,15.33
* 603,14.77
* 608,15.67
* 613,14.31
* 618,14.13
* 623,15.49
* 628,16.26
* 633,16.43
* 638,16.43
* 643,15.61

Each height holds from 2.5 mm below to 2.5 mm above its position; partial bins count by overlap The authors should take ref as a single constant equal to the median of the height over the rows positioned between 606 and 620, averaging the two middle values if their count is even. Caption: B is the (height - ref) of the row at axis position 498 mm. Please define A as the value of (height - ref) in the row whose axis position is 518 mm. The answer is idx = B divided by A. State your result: 4.6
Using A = 0.20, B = 0.9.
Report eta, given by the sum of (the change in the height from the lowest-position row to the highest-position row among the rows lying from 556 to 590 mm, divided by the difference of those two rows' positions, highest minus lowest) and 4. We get 4.02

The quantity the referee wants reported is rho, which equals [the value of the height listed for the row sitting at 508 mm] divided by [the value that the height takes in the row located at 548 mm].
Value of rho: 1.02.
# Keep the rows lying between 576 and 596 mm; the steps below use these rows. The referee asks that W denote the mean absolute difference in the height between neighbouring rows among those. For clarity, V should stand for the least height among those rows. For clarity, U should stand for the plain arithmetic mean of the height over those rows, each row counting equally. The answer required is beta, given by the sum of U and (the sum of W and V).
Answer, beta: 30.7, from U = 15.4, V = 15.02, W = 0.3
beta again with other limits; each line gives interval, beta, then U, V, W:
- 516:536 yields 29.6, 14.7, 13.85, 1.0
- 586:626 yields 29.8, 15.0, 14.13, 0.7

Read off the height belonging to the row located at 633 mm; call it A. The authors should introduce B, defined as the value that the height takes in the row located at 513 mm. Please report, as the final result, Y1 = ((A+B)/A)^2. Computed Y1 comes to 3.5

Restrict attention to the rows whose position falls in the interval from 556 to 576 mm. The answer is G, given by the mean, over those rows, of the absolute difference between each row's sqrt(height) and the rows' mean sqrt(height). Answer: 0.051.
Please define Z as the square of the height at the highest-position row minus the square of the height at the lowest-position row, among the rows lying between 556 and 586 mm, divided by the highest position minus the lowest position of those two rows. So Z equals 1.7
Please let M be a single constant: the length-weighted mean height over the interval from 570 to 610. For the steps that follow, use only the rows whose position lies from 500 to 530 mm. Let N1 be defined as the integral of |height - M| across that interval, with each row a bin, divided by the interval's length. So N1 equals 0.7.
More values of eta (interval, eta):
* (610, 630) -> 4.13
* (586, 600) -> 4.03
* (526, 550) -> 3.94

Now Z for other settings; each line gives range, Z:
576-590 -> -1.8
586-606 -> -0.5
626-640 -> 0.6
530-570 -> 1.2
